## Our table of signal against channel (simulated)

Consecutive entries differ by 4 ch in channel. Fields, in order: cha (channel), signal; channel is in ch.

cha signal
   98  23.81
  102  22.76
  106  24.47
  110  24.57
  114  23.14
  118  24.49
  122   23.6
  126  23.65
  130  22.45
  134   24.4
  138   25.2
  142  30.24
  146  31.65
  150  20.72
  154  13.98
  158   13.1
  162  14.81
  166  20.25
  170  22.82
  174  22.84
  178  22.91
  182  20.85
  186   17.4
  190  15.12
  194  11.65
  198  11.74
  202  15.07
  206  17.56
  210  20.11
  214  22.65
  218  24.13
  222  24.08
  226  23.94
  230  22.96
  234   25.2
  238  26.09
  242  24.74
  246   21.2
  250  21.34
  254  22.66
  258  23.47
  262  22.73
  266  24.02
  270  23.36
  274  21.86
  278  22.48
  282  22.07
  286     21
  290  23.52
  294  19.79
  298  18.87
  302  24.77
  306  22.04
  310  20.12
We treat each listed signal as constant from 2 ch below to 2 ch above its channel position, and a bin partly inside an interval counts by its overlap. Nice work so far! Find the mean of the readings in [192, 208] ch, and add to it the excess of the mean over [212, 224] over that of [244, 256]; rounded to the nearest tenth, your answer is 15.9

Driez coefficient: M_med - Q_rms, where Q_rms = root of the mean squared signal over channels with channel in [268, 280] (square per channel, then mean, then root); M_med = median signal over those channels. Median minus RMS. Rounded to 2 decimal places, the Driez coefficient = -0.10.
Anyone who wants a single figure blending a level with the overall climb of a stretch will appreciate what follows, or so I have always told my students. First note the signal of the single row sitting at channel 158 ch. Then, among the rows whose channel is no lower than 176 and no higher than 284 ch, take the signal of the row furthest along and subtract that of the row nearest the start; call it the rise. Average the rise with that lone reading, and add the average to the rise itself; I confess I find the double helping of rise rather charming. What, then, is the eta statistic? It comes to 5.3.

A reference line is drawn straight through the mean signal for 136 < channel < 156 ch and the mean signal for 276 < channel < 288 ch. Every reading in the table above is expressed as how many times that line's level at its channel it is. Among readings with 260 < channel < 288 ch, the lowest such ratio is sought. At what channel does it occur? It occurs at 286 ch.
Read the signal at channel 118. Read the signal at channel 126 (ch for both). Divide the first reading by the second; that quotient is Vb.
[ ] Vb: 1.04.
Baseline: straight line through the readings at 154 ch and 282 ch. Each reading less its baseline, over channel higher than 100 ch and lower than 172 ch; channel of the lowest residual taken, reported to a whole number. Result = 158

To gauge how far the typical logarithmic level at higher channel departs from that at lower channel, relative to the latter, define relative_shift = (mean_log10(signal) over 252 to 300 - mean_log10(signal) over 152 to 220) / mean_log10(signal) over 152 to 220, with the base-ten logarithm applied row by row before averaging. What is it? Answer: 0.08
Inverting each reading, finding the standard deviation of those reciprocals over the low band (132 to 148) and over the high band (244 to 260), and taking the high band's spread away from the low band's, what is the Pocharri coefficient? 0.002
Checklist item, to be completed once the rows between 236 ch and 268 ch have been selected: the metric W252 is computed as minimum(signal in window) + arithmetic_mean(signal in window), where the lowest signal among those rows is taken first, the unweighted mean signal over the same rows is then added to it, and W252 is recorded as 44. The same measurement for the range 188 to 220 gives 29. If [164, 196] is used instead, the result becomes 31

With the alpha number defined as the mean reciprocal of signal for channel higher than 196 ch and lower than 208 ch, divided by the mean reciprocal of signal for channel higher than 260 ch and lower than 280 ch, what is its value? 1.59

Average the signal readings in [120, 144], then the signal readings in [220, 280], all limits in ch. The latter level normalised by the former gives 0.94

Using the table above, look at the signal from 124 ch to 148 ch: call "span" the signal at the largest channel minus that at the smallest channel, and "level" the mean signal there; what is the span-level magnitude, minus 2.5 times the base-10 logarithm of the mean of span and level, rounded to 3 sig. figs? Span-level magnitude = -3.08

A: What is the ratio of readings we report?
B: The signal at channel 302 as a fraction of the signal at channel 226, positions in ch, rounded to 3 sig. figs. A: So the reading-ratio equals 1.03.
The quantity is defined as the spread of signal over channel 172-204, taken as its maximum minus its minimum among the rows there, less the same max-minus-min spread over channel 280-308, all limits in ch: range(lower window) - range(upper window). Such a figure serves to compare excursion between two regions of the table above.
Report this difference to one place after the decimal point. 5.4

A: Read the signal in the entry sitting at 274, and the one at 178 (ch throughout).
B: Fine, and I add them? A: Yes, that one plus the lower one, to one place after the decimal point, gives 44.8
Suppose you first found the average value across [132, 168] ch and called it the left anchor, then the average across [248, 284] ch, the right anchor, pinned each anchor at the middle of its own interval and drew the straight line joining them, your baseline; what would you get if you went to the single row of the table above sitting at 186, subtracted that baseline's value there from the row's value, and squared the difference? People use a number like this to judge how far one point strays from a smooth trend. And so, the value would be 20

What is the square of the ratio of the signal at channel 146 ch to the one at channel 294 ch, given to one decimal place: 2.6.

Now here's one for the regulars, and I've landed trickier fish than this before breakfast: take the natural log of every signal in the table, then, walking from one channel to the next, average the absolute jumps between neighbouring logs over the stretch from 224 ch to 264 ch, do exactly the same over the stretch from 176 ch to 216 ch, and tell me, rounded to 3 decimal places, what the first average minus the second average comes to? -0.092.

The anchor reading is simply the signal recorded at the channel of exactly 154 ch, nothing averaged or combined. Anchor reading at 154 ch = 13.98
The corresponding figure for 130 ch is 22.45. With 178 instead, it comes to 22.91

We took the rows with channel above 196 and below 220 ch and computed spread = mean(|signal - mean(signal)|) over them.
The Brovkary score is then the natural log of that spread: 1.3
